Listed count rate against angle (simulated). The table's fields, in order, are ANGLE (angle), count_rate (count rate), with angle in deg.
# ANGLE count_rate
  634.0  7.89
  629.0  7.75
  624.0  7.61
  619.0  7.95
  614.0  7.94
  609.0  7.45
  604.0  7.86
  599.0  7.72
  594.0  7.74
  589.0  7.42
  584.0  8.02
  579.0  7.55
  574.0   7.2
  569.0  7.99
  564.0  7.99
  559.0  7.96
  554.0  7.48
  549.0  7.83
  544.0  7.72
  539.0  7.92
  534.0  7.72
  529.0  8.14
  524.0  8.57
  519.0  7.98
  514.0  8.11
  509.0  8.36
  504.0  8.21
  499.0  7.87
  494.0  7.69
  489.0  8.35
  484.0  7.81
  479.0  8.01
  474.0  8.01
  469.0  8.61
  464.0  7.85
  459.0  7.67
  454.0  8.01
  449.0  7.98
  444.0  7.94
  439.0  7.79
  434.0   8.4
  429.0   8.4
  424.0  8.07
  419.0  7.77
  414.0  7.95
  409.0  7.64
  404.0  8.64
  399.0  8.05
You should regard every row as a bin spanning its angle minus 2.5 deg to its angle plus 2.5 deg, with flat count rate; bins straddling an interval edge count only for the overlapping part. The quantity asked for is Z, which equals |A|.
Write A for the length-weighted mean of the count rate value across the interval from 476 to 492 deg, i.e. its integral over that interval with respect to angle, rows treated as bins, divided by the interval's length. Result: 8.04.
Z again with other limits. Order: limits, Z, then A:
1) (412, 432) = 8.06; 8.1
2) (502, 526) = 8.24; 8.2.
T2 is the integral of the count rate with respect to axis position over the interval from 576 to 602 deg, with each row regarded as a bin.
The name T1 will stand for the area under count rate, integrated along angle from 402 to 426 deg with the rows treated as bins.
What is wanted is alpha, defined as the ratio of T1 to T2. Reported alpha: 0.96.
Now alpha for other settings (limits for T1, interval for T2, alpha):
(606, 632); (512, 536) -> 1.03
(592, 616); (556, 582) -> 0.92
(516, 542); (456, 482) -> 1.00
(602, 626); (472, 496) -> 0.97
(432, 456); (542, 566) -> 1.03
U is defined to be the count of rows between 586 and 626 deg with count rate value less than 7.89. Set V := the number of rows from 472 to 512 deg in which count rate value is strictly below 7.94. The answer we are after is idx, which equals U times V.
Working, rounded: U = 6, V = 3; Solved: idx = 18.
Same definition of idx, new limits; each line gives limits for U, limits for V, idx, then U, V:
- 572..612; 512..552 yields 28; 7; 4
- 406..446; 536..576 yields 15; 3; 5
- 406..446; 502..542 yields 6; 3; 2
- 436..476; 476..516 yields 9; 3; 3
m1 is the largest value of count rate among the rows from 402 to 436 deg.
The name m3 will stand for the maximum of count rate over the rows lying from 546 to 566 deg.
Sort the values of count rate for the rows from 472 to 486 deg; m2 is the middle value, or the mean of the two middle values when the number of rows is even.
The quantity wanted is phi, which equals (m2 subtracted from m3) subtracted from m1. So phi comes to 8.7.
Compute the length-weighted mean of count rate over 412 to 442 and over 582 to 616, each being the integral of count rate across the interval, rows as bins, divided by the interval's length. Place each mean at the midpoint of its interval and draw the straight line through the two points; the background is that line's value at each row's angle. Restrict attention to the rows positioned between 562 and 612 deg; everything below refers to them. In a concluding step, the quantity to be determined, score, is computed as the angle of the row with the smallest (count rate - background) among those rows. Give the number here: 574.0 deg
